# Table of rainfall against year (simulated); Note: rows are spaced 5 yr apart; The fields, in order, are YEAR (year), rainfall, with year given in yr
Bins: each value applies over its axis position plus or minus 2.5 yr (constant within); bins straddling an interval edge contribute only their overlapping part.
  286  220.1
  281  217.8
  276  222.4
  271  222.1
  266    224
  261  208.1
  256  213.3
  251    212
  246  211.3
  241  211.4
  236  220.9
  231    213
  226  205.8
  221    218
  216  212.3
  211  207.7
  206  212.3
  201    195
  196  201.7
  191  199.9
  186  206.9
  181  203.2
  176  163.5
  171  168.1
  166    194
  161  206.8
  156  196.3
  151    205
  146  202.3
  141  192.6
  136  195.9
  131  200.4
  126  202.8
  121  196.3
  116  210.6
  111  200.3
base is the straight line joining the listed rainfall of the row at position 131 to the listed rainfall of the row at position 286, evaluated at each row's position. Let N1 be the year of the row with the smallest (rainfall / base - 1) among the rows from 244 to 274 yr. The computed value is 261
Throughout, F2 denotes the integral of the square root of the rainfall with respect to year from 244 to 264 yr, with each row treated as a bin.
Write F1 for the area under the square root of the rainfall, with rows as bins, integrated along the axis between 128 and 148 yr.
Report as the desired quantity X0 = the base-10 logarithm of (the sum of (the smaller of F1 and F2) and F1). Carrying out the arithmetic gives 2.75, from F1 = 281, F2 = 291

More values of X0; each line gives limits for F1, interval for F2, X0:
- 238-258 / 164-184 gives 2.75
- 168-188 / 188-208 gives 2.74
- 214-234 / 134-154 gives 2.76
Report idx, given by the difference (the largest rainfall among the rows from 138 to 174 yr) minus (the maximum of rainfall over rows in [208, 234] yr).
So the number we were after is -11.2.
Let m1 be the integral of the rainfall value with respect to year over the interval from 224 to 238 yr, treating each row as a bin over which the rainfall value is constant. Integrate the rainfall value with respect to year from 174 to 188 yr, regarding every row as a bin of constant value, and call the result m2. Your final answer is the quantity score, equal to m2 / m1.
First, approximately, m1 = 2985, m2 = 2683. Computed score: 0.90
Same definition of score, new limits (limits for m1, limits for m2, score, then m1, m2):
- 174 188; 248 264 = 1.26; 2683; 3385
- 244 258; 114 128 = 0.96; 2971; 2842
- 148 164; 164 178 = 0.76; 3239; 2449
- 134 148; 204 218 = 1.07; 2755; 2949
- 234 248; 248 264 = 1.13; 3002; 3385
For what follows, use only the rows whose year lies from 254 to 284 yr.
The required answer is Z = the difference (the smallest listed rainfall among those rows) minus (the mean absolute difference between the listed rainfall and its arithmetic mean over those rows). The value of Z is 203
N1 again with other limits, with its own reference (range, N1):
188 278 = 201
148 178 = 176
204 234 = 226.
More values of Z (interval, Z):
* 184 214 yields 190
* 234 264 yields 205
